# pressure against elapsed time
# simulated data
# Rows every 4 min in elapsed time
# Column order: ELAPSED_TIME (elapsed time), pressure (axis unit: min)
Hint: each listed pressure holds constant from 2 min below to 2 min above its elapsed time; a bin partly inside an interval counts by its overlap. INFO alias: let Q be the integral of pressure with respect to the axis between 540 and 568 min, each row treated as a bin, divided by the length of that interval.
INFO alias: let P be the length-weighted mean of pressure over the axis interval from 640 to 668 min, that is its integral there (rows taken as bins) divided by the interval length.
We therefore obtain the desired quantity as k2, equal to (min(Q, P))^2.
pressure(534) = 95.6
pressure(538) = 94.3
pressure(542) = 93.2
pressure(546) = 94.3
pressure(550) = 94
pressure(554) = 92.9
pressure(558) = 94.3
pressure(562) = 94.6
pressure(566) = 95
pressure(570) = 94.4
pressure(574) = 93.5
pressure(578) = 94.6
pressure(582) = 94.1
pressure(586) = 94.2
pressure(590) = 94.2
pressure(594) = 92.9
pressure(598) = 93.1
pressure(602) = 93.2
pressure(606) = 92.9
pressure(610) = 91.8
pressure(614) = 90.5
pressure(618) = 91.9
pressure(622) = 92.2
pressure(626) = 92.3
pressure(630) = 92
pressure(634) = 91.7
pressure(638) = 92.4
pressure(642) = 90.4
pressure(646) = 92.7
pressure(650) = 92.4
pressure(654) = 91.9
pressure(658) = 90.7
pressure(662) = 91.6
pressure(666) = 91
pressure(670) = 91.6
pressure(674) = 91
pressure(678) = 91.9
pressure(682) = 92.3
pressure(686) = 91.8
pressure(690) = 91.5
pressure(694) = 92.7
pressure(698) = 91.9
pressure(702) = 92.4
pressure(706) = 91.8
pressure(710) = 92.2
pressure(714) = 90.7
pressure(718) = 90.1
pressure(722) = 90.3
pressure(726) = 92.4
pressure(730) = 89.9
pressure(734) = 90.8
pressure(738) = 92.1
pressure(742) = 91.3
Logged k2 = 8377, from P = 91.5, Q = 94.0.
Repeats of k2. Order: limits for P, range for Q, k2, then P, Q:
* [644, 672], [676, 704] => 8409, 91.7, 92.1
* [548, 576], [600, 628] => 8485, 94.1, 92.1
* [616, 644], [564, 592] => 8435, 91.8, 94.3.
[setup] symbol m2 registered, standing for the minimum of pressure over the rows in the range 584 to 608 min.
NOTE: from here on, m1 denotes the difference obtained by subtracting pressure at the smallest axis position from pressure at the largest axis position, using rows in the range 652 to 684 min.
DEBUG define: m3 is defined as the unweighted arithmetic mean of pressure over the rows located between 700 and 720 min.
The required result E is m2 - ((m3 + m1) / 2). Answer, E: 47.0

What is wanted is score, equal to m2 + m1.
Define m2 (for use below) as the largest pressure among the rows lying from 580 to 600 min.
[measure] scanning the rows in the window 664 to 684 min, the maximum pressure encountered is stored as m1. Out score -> 186.5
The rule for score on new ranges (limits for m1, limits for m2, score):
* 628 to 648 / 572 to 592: 187.3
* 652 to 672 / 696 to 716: 184.3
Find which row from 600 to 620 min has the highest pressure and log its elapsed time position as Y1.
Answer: 602 min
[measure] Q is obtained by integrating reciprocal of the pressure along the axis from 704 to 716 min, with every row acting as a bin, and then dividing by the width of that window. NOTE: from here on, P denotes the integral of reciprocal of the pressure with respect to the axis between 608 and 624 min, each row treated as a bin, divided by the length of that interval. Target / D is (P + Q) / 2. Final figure 0.0109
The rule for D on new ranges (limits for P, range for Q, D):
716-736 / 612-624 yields 0.0110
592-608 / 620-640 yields 0.0108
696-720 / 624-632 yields 0.0109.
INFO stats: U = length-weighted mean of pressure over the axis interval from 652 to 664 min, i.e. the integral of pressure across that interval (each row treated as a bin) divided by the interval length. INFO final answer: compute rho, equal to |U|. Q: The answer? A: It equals 91.4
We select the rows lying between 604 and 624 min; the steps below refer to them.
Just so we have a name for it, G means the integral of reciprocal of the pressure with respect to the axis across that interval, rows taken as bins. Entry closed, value 0.218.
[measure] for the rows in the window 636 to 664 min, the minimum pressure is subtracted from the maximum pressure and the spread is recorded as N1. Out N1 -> 2.3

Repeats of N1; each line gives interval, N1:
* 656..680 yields 1.2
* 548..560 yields 1.4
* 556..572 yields 0.7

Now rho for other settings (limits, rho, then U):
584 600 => 93.6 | 93.6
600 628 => 92.1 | 92.1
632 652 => 91.9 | 91.9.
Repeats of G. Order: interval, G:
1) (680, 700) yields 0.217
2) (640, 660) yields 0.218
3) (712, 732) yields 0.221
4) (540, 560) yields 0.213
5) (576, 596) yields 0.213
